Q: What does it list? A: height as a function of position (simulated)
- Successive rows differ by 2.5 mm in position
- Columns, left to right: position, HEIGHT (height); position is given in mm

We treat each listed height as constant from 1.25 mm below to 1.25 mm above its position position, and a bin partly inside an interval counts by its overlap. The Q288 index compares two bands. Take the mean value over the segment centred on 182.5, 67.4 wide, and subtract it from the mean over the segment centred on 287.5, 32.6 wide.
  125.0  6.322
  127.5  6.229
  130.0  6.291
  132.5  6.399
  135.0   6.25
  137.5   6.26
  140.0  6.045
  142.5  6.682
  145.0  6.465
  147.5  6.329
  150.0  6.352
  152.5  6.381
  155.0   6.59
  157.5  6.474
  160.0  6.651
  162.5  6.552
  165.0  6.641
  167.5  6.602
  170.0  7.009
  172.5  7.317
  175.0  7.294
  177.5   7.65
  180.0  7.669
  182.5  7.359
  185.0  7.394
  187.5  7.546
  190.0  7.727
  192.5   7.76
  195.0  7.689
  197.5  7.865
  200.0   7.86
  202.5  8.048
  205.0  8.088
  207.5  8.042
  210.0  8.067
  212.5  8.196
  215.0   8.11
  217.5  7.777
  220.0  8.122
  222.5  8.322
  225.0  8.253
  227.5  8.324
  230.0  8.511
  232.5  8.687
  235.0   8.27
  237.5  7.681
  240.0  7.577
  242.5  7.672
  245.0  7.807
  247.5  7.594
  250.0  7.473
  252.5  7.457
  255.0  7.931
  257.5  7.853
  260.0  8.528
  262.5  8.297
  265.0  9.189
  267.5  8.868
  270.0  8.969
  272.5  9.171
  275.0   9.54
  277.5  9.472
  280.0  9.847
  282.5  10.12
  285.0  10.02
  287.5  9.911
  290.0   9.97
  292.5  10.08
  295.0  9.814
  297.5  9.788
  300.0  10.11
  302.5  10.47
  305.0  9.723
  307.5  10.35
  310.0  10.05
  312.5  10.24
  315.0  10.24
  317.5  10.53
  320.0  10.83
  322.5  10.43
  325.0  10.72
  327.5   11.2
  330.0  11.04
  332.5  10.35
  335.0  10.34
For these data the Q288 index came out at 2.5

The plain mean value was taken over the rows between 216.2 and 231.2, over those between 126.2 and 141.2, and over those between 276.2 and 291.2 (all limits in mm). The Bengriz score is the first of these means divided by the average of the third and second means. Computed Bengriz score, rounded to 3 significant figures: 1.02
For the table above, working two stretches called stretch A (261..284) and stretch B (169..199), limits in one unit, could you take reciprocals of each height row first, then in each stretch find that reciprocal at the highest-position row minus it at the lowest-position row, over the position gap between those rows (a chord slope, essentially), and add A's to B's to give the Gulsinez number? -0.0017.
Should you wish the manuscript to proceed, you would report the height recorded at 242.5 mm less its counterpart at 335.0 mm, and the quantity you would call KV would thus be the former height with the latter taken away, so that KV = -2.7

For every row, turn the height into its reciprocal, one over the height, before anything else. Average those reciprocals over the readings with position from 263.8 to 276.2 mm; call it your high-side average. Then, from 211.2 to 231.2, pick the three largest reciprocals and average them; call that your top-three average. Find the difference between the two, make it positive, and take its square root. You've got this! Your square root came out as 0.12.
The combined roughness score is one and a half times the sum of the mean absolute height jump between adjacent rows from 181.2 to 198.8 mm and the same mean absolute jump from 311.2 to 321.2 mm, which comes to 0.46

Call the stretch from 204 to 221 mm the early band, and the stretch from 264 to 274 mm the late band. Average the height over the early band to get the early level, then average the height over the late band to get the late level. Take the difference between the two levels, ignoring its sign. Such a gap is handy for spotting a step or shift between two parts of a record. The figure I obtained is 1.0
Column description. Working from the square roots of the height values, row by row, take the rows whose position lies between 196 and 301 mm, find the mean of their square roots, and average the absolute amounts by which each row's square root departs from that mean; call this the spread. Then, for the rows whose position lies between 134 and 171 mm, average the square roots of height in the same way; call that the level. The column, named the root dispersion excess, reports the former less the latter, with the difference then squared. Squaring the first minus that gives 5.85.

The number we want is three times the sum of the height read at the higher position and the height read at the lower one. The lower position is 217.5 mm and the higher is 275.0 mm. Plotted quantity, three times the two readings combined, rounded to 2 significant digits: 52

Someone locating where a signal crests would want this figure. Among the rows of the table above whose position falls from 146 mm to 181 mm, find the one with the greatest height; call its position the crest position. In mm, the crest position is 180.0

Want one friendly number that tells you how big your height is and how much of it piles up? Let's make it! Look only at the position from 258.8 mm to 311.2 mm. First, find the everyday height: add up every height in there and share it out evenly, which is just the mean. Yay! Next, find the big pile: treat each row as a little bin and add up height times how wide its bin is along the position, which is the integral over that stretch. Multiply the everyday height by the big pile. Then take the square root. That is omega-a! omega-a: 70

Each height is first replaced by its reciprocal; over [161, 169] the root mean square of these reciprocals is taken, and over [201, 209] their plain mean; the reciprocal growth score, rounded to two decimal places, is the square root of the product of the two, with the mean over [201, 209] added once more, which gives 0.26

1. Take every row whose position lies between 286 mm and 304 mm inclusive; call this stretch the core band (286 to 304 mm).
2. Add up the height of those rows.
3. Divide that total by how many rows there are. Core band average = 10.0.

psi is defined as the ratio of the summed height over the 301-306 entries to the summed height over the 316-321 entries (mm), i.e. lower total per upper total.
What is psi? 0.95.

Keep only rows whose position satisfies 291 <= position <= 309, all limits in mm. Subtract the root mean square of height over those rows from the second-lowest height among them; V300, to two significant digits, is -0.26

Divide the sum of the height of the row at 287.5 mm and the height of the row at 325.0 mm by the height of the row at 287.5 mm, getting 2.08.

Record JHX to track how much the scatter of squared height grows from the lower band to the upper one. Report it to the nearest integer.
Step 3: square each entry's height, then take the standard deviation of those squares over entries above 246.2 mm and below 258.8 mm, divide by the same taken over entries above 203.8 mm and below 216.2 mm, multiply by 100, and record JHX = 351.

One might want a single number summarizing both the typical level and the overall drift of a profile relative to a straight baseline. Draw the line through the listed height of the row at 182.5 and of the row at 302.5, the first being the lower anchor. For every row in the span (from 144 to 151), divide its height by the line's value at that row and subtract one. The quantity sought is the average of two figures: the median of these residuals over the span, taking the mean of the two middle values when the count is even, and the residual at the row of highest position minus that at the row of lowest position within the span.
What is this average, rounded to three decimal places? -0.028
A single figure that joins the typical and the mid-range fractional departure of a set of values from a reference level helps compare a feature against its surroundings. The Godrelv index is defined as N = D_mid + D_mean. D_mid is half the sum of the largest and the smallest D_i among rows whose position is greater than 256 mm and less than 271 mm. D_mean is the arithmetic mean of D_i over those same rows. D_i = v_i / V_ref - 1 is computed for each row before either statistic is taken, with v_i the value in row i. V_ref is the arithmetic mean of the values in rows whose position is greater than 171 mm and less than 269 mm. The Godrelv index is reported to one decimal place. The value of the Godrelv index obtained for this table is 0.2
